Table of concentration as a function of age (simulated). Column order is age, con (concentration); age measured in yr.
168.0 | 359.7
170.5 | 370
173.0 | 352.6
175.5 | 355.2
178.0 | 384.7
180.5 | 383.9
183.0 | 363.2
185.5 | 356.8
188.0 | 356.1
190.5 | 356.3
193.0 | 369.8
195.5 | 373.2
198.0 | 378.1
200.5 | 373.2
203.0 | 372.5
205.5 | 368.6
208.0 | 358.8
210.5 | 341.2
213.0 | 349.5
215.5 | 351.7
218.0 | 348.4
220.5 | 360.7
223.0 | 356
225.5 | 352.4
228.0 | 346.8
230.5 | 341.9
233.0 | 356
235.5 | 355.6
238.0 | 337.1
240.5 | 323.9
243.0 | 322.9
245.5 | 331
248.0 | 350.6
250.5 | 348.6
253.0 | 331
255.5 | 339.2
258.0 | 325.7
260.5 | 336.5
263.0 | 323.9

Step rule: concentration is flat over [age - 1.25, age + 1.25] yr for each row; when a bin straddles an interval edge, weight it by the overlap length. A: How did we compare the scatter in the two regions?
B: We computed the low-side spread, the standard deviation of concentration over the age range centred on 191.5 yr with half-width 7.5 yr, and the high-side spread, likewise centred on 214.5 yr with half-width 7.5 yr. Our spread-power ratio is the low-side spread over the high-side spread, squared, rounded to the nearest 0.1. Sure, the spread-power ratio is 1.9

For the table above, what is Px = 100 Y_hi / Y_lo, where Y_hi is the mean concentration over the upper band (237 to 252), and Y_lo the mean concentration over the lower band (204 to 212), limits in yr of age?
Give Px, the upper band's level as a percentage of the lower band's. 94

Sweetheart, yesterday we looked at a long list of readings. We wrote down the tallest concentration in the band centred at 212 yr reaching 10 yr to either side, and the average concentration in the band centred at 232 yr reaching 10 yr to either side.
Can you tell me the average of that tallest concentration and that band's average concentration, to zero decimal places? 359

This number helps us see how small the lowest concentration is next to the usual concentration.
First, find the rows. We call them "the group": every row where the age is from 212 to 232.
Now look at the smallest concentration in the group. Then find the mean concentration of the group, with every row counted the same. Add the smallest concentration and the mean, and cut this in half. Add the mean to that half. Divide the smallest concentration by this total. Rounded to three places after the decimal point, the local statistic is 0.490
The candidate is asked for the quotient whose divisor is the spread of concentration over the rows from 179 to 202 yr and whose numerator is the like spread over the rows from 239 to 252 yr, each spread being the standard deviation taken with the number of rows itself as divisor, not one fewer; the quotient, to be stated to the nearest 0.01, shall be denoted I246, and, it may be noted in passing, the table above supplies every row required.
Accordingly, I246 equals 1.24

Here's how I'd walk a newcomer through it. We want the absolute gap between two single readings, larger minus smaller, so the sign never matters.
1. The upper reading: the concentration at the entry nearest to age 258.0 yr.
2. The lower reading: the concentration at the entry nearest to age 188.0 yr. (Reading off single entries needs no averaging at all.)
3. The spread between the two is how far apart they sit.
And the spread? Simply 30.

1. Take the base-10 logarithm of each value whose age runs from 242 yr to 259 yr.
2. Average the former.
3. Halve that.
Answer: 1.26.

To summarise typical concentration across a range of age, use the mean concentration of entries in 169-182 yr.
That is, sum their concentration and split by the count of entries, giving 369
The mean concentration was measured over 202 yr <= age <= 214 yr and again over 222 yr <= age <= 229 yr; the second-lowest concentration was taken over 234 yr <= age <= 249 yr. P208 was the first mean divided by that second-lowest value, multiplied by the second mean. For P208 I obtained 389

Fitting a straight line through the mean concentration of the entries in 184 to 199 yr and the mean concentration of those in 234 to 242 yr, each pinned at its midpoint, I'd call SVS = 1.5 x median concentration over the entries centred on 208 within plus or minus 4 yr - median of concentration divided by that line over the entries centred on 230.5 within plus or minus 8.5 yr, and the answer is 537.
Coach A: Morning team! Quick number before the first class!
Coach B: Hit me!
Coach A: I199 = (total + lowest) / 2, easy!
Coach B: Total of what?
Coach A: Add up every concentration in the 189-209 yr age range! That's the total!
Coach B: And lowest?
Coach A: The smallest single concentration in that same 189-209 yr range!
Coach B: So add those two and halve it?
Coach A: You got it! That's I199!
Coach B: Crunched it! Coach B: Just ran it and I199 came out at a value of 1653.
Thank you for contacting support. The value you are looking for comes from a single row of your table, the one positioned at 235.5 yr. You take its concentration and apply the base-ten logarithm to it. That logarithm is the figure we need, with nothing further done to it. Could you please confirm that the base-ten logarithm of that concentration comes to 2.55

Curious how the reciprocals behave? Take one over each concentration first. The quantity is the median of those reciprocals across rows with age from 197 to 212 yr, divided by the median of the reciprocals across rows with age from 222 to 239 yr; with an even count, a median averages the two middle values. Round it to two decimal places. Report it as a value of 0.95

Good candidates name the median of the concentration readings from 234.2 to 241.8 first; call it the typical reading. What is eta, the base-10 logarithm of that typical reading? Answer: 2.53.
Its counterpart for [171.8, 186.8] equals 2.56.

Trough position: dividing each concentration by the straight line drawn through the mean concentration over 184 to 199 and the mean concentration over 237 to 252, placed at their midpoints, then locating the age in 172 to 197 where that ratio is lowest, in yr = 173.0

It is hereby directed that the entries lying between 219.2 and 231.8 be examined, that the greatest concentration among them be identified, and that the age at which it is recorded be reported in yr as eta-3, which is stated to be 220.5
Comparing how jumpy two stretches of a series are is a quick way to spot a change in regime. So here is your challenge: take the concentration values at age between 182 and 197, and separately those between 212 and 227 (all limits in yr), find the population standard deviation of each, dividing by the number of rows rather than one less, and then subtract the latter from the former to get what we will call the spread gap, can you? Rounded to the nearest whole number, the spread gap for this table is 3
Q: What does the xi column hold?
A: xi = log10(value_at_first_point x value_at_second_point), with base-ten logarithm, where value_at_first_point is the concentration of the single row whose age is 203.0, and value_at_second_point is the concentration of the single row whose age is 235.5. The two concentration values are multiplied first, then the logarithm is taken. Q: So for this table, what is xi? 5.12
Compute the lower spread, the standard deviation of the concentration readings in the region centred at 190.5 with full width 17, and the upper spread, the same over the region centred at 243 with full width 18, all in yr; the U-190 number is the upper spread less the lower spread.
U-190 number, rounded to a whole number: 4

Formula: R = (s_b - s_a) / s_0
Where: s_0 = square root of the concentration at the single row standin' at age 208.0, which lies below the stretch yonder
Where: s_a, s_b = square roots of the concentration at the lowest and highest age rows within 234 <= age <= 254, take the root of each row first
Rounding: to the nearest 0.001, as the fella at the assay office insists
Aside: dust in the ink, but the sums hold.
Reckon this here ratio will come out -0.035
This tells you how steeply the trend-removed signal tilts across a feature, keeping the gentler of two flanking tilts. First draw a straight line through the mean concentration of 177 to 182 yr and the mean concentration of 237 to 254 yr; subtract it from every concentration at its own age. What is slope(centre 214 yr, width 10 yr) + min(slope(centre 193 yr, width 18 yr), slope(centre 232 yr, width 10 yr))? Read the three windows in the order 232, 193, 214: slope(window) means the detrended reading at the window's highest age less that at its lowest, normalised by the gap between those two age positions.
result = 3.5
